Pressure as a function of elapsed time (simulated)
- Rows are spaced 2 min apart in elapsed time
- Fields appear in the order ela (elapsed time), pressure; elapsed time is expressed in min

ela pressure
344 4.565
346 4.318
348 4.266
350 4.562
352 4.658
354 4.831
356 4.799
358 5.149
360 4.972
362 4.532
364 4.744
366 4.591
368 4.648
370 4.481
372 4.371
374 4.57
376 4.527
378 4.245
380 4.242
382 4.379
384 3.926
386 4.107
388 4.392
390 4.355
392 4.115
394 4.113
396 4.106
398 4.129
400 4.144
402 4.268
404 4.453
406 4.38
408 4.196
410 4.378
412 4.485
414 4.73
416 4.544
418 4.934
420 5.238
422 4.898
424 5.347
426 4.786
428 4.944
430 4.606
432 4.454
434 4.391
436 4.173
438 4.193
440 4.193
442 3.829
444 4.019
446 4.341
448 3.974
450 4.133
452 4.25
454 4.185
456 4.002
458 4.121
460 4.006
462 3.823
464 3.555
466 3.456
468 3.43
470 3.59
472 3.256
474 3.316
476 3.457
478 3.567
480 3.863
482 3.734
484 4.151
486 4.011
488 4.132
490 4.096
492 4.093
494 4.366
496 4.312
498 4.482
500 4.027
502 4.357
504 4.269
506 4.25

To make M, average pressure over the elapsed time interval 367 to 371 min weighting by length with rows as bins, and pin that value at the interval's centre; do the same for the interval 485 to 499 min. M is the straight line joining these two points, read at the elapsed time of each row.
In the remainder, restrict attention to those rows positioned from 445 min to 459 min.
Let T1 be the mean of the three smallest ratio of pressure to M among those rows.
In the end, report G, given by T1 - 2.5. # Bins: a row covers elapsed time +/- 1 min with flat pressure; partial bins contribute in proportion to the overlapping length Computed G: -1.57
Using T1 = 0.93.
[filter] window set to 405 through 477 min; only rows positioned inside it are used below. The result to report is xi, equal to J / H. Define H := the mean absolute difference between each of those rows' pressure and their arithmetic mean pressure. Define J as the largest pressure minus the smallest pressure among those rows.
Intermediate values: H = 0.41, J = 2.09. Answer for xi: 5.14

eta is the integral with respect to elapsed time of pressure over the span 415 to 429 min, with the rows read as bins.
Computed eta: 69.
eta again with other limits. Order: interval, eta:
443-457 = 58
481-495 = 57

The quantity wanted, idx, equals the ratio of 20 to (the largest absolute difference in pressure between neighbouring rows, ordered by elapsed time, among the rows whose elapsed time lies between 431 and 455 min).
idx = 54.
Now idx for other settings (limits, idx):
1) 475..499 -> 48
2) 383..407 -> 70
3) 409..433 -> 36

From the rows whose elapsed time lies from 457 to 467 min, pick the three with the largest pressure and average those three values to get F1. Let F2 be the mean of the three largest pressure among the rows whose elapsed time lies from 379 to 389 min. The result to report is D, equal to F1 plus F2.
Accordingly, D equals 8.3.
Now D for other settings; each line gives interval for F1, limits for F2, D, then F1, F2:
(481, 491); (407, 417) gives 8.7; 4.1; 4.6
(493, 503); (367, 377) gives 9.0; 4.4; 4.6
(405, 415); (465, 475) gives 8.0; 4.5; 3.5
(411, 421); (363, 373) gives 9.6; 5.0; 4.7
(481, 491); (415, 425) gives 9.3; 4.1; 5.2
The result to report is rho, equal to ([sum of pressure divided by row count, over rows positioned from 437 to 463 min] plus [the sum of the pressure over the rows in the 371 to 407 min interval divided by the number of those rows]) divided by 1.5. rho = 5.57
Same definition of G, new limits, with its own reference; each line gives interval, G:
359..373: -1.52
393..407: -1.58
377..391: -1.60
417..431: -1.42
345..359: -1.55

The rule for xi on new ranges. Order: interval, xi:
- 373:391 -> 4.15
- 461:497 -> 3.64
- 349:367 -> 3.90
